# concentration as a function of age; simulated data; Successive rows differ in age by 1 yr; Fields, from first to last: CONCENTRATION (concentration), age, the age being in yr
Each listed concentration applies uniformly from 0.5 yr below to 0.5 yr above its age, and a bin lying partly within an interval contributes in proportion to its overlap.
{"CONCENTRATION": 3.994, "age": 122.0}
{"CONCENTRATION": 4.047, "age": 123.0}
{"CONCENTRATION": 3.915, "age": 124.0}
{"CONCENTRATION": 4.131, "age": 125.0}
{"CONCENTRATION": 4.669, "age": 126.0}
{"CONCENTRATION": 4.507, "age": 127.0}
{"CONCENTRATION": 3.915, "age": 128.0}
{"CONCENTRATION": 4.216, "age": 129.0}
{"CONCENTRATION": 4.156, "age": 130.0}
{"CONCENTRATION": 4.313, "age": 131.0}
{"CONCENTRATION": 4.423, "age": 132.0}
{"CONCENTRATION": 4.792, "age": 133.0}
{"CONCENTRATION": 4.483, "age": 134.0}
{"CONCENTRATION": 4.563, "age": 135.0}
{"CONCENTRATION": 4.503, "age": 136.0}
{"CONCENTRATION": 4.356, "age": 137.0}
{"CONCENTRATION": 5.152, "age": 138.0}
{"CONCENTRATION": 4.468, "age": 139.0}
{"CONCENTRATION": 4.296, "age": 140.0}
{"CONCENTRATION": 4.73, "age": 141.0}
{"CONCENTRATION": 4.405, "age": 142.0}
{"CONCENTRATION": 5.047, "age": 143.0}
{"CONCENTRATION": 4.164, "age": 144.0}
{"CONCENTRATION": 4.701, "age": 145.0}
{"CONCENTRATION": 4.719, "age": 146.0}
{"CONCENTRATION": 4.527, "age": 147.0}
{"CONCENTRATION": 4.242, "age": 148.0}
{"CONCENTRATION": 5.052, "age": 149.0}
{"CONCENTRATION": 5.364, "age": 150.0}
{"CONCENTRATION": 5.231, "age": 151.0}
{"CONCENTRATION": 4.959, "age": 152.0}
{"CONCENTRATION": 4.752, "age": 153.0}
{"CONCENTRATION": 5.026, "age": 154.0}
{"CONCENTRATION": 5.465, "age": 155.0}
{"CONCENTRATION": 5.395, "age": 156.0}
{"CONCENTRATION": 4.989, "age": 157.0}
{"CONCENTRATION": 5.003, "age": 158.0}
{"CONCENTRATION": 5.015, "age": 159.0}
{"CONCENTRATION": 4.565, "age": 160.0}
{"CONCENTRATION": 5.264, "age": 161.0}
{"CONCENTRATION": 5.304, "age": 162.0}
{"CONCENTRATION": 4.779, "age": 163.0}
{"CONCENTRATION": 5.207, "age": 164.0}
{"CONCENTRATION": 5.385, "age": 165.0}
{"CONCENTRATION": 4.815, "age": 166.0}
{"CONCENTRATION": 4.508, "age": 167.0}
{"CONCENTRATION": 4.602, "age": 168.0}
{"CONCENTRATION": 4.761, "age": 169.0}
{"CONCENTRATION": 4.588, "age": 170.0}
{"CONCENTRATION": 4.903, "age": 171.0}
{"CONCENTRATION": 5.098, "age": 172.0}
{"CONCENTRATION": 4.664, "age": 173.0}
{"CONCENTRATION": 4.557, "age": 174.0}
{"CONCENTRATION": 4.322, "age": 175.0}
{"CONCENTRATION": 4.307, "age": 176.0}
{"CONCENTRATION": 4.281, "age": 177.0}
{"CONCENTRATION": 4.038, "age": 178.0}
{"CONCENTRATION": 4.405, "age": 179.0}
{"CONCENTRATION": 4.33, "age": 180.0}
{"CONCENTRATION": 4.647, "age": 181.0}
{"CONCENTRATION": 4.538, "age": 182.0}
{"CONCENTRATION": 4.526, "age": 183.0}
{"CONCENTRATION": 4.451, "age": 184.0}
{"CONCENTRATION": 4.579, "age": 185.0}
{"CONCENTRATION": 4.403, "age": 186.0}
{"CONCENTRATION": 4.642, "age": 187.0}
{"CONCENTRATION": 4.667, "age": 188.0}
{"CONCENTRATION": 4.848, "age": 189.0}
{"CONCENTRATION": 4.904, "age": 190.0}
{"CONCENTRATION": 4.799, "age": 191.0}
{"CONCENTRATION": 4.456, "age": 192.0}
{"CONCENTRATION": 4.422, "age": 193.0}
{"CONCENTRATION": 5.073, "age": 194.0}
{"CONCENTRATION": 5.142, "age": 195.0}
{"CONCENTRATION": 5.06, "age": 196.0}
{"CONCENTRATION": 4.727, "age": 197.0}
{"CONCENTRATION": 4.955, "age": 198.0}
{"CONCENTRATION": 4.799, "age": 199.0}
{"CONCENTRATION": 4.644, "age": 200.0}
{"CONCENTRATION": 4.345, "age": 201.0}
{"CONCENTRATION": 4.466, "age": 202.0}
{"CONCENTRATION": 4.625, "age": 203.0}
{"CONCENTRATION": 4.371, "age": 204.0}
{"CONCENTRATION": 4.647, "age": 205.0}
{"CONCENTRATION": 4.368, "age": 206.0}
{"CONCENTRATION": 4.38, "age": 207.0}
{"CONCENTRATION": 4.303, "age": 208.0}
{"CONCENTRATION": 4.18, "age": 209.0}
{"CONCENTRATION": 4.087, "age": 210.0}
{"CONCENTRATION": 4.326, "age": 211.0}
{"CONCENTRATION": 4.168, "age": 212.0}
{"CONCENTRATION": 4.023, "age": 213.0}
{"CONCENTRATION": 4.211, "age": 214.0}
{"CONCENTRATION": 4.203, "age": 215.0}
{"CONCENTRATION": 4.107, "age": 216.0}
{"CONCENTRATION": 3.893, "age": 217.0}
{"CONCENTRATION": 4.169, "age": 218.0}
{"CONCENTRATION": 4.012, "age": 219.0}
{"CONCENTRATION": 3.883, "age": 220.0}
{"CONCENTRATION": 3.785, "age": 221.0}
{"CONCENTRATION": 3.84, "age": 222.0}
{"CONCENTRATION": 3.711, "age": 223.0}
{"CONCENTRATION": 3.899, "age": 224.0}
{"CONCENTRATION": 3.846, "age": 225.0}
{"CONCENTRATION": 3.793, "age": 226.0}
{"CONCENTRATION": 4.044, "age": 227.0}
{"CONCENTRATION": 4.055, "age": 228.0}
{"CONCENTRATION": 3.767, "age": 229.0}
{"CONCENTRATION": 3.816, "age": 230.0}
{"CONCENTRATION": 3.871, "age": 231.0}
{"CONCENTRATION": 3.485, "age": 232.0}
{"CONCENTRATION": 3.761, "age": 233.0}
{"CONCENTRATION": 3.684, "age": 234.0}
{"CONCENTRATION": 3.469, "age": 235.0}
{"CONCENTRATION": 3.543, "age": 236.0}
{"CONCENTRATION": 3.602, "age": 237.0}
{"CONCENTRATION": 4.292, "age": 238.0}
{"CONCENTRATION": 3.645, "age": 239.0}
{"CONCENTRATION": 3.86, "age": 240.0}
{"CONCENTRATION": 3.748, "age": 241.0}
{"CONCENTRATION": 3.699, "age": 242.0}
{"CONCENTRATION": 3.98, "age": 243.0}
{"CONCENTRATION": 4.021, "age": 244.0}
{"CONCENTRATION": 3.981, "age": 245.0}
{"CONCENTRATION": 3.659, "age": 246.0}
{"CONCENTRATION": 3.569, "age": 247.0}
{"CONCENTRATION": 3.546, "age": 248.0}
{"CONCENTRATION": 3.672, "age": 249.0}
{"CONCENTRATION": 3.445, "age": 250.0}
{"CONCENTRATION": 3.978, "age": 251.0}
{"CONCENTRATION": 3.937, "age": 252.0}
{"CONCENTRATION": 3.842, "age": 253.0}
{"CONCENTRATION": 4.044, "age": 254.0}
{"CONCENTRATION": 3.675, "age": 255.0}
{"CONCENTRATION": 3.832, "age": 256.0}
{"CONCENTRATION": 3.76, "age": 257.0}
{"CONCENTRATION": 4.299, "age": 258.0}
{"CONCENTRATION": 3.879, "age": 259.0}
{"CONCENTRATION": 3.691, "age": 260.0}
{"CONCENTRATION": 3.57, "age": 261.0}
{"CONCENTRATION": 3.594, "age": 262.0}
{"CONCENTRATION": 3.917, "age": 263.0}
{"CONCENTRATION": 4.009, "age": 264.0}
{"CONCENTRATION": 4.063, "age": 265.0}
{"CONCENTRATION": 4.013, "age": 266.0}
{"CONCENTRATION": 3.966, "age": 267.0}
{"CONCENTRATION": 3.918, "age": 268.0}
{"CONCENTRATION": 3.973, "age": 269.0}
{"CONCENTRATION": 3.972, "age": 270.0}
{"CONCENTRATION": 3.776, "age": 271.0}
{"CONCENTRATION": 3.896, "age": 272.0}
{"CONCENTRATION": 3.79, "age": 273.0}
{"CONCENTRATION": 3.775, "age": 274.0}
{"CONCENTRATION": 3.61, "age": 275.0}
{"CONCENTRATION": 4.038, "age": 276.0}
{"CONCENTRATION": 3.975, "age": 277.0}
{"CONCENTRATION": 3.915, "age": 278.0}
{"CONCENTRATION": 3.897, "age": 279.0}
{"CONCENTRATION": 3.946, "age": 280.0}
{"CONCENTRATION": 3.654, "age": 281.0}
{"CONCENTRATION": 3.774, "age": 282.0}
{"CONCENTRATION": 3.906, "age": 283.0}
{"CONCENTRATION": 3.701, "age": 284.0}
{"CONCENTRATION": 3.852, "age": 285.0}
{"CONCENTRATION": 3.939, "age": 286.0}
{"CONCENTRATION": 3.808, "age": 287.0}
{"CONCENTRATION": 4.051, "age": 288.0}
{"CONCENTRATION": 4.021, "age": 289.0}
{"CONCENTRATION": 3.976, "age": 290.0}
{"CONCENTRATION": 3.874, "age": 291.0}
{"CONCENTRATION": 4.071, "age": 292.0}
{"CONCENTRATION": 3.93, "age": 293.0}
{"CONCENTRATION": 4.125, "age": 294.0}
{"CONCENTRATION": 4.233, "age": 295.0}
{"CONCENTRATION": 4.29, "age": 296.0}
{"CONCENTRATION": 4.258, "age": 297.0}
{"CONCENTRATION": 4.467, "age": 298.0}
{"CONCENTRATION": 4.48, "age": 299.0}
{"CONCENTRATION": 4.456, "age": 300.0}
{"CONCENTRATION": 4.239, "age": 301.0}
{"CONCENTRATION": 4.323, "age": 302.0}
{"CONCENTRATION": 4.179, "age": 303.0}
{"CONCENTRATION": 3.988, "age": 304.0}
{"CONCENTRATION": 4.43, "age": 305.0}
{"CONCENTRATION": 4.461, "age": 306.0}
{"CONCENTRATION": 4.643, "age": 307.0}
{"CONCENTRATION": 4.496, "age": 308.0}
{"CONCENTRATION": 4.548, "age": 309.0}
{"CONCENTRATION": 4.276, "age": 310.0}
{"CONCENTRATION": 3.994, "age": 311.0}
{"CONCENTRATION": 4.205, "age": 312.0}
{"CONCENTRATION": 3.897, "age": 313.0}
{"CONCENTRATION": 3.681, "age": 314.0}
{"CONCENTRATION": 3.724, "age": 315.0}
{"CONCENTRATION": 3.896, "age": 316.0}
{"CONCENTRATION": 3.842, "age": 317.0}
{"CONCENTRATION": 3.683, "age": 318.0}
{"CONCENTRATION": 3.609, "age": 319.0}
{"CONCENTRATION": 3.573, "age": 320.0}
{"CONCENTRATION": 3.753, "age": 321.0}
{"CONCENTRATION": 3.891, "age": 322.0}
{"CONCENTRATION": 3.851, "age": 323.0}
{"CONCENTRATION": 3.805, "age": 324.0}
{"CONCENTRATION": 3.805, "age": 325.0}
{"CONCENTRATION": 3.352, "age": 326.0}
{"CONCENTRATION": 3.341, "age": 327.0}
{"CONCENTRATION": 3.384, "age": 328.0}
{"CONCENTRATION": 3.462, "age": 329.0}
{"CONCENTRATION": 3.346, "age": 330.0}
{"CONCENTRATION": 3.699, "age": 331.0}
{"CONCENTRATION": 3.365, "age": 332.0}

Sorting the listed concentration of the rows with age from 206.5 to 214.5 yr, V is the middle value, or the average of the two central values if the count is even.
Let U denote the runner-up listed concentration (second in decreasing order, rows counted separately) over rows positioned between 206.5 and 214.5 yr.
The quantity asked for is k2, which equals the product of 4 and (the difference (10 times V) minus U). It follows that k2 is 151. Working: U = 4.326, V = 4.20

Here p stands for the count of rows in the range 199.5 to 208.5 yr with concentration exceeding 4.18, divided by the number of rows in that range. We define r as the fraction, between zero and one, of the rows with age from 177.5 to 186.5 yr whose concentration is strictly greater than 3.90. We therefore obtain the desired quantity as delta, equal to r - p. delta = 0.0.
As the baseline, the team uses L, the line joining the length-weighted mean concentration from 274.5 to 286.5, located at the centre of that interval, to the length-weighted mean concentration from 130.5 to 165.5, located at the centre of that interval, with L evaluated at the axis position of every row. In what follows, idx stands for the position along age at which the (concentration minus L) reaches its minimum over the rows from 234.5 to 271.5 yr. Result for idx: 235.0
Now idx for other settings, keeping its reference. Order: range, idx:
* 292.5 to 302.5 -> 293.0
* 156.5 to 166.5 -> 160.0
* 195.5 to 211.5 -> 210.0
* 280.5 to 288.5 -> 281.0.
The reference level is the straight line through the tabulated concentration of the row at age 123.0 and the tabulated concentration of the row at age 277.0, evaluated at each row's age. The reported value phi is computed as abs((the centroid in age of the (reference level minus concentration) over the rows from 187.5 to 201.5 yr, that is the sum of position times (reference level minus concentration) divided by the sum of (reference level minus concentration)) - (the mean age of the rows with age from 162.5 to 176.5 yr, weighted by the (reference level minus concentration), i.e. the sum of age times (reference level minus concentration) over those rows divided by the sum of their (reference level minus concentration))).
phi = 25.9 yr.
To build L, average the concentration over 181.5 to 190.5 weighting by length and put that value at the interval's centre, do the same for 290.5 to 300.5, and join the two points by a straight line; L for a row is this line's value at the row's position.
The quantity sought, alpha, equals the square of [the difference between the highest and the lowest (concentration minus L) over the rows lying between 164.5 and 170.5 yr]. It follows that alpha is 0.76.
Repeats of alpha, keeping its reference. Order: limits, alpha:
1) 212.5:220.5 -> 0.09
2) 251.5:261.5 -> 0.52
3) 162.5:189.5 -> 1.69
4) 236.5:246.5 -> 0.48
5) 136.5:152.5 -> 1.49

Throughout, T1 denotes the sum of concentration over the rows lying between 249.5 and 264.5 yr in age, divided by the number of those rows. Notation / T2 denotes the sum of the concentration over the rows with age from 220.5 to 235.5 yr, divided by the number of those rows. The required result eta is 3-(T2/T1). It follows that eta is 2.01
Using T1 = 3.8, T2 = 3.8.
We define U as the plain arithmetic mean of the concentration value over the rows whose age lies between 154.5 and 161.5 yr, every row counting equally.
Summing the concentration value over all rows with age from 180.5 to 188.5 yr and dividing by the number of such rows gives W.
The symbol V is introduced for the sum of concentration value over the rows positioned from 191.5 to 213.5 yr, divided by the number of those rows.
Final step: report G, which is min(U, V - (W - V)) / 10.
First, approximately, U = 5.10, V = 4.53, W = 4.6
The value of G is 0.45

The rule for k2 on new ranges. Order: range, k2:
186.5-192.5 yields 170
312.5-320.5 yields 133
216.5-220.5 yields 142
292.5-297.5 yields 152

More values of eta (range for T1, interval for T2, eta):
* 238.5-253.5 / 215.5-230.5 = 1.96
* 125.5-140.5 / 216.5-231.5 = 2.13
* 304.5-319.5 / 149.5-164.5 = 1.76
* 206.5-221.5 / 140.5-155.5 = 1.83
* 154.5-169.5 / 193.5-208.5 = 2.07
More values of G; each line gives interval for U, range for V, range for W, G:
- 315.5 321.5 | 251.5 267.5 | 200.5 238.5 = 0.37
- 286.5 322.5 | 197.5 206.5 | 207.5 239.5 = 0.41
